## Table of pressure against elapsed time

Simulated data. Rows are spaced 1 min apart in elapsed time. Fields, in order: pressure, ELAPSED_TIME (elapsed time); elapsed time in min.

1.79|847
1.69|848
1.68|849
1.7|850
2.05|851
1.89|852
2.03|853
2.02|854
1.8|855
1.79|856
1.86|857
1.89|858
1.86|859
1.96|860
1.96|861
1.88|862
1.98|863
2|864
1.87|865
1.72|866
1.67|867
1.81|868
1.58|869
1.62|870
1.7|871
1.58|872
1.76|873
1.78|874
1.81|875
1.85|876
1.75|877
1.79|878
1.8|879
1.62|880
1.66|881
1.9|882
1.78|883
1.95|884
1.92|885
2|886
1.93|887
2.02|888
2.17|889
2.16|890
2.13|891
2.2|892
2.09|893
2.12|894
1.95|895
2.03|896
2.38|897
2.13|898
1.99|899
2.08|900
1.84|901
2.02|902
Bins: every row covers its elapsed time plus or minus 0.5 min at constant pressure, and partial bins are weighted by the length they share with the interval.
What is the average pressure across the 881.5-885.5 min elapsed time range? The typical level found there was 1.89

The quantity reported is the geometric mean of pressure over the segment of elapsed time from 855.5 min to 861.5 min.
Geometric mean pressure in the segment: 1.89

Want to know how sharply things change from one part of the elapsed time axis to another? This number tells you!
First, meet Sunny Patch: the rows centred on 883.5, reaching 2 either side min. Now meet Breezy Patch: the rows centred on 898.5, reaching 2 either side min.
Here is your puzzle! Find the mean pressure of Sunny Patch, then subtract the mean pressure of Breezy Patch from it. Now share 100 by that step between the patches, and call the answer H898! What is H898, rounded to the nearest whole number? -388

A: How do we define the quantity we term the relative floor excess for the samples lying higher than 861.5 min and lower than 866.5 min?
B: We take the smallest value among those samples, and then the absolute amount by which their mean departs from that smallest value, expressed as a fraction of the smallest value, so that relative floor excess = 0.099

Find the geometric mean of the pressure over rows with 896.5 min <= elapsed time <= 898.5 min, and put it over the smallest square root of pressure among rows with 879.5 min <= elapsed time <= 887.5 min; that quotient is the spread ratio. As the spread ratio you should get 1.77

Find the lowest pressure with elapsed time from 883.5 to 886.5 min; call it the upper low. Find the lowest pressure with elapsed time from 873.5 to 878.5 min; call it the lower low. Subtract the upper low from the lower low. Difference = -0.17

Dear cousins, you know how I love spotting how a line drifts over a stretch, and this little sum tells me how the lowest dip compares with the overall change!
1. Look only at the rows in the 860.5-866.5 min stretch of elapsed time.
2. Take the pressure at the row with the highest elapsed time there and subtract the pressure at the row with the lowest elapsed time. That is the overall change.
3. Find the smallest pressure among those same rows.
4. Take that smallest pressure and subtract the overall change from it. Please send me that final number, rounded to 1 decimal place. 2.0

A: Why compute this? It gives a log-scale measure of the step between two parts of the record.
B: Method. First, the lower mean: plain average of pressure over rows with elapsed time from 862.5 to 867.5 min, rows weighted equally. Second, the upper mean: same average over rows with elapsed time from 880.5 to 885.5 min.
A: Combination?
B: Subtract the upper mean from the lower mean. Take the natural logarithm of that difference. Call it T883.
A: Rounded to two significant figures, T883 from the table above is -5.1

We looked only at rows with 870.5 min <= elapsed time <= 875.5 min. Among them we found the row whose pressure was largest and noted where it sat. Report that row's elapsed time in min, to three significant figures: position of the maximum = 875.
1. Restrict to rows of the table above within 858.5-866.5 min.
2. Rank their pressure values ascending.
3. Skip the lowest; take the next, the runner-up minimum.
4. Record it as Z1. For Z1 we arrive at 1.86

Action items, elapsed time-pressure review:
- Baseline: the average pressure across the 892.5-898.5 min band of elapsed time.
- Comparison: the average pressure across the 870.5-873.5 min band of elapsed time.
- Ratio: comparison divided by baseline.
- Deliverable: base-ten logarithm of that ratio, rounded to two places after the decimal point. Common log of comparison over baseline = -0.10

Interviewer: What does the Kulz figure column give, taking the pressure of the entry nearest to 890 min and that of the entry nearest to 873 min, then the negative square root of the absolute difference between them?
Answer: -0.632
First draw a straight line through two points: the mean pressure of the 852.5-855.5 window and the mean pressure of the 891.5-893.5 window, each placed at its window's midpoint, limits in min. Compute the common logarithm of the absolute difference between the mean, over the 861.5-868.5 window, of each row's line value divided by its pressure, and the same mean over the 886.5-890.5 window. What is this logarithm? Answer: -1.21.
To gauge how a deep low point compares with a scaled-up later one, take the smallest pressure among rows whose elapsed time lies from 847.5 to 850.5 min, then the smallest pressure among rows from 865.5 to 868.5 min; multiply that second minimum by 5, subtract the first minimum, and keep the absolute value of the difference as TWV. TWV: 6.7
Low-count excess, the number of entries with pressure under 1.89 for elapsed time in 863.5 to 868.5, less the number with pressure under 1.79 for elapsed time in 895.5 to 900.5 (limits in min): 4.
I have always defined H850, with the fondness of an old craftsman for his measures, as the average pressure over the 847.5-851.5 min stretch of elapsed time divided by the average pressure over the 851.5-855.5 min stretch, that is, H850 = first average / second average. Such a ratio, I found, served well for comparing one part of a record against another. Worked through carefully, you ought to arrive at 0.92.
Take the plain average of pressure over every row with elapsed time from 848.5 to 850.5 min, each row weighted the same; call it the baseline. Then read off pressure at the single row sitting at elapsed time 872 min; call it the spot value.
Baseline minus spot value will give 0.11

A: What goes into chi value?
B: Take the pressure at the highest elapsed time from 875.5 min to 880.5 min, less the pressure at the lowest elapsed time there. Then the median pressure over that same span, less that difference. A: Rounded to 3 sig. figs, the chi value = 2.02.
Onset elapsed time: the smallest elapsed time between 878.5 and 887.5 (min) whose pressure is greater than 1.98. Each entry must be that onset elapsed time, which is 886 min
